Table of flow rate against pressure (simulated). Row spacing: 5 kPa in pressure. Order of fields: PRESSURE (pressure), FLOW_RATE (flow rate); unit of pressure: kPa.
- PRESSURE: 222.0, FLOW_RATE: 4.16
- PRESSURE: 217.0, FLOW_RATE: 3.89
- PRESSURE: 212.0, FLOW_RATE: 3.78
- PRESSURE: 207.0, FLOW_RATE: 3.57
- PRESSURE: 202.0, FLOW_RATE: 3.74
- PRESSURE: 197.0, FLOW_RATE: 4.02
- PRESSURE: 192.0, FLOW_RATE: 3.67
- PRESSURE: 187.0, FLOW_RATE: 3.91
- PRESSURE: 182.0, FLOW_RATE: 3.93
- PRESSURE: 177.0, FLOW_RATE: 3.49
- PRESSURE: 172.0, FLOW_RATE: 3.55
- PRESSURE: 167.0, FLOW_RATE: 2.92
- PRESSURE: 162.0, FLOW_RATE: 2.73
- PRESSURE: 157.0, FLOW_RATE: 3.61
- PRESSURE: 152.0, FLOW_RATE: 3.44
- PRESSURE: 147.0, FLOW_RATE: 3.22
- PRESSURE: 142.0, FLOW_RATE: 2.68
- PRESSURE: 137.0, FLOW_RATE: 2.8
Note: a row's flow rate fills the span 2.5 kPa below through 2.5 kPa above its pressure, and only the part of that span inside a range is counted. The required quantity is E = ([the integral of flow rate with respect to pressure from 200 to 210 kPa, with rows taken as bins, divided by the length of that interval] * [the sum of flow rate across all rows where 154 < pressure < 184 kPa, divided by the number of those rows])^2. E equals 152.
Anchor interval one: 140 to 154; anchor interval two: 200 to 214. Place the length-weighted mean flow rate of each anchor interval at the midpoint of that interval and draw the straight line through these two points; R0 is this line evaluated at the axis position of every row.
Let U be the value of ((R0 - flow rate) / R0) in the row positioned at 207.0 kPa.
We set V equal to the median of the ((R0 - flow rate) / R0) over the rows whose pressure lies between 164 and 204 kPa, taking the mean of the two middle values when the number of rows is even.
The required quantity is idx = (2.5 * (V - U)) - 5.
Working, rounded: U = 0.03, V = -0.046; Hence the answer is -5.20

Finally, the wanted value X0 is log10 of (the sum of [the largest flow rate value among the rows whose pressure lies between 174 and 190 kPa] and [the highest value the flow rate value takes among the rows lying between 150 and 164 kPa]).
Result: 0.877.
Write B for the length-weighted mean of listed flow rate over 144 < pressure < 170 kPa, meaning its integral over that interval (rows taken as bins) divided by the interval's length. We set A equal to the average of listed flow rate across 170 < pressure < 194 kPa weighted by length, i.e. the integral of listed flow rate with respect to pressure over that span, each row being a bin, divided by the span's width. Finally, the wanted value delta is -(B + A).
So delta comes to -6.90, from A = 3.71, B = 3.2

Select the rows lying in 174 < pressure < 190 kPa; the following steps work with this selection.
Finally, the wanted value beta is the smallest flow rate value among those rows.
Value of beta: 3.49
